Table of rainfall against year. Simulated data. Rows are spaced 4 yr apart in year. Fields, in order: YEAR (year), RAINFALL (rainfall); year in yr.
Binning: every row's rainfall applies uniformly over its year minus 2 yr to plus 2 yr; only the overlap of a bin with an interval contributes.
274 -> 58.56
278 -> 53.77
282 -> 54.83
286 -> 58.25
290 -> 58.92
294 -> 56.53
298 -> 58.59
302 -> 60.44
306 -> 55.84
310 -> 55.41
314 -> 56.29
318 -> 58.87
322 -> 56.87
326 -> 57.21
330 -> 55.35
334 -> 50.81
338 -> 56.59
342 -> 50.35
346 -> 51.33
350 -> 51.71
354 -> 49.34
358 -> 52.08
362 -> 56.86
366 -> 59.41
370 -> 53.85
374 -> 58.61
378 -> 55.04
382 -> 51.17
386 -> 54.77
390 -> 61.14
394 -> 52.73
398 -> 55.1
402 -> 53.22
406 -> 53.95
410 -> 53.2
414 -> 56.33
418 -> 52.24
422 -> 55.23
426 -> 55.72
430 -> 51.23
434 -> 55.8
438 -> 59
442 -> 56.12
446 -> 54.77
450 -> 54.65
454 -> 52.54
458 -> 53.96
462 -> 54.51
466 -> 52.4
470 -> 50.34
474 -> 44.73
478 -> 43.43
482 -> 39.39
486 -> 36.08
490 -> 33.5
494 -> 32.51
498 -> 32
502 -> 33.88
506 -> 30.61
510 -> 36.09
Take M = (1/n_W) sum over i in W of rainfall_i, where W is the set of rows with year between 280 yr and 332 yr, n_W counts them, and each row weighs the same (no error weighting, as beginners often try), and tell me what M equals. 57.18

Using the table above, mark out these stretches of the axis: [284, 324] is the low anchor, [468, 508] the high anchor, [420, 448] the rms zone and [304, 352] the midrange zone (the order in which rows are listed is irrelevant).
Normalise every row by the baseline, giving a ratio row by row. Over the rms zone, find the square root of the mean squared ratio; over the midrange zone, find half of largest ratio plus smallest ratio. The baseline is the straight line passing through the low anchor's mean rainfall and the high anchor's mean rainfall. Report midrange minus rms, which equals -0.28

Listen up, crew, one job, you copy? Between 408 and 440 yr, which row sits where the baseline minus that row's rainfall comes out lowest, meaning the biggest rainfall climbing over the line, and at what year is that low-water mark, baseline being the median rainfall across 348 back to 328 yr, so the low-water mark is 438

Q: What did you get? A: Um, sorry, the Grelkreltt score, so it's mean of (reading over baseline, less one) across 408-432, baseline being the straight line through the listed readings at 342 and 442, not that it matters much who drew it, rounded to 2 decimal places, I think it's -0.02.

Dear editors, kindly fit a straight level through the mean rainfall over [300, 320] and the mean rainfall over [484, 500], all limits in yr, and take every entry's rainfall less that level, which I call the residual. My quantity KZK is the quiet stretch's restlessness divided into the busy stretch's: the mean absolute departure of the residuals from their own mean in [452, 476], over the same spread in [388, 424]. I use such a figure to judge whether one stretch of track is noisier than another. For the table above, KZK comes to 0.94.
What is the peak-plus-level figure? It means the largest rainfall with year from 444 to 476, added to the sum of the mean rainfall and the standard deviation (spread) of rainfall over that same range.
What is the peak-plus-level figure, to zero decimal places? 110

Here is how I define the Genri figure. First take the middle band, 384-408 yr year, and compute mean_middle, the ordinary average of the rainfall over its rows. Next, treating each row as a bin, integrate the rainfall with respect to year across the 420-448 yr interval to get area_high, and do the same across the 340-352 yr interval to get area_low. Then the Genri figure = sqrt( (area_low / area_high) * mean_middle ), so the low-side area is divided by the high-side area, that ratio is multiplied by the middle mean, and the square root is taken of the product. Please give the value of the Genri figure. 4.7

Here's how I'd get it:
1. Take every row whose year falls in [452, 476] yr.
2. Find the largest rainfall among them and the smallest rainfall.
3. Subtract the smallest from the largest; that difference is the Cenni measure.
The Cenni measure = 10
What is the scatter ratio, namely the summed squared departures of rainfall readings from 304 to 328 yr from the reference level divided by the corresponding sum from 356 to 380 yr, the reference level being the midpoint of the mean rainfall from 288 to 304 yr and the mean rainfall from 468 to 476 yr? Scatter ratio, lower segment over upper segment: 0.98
